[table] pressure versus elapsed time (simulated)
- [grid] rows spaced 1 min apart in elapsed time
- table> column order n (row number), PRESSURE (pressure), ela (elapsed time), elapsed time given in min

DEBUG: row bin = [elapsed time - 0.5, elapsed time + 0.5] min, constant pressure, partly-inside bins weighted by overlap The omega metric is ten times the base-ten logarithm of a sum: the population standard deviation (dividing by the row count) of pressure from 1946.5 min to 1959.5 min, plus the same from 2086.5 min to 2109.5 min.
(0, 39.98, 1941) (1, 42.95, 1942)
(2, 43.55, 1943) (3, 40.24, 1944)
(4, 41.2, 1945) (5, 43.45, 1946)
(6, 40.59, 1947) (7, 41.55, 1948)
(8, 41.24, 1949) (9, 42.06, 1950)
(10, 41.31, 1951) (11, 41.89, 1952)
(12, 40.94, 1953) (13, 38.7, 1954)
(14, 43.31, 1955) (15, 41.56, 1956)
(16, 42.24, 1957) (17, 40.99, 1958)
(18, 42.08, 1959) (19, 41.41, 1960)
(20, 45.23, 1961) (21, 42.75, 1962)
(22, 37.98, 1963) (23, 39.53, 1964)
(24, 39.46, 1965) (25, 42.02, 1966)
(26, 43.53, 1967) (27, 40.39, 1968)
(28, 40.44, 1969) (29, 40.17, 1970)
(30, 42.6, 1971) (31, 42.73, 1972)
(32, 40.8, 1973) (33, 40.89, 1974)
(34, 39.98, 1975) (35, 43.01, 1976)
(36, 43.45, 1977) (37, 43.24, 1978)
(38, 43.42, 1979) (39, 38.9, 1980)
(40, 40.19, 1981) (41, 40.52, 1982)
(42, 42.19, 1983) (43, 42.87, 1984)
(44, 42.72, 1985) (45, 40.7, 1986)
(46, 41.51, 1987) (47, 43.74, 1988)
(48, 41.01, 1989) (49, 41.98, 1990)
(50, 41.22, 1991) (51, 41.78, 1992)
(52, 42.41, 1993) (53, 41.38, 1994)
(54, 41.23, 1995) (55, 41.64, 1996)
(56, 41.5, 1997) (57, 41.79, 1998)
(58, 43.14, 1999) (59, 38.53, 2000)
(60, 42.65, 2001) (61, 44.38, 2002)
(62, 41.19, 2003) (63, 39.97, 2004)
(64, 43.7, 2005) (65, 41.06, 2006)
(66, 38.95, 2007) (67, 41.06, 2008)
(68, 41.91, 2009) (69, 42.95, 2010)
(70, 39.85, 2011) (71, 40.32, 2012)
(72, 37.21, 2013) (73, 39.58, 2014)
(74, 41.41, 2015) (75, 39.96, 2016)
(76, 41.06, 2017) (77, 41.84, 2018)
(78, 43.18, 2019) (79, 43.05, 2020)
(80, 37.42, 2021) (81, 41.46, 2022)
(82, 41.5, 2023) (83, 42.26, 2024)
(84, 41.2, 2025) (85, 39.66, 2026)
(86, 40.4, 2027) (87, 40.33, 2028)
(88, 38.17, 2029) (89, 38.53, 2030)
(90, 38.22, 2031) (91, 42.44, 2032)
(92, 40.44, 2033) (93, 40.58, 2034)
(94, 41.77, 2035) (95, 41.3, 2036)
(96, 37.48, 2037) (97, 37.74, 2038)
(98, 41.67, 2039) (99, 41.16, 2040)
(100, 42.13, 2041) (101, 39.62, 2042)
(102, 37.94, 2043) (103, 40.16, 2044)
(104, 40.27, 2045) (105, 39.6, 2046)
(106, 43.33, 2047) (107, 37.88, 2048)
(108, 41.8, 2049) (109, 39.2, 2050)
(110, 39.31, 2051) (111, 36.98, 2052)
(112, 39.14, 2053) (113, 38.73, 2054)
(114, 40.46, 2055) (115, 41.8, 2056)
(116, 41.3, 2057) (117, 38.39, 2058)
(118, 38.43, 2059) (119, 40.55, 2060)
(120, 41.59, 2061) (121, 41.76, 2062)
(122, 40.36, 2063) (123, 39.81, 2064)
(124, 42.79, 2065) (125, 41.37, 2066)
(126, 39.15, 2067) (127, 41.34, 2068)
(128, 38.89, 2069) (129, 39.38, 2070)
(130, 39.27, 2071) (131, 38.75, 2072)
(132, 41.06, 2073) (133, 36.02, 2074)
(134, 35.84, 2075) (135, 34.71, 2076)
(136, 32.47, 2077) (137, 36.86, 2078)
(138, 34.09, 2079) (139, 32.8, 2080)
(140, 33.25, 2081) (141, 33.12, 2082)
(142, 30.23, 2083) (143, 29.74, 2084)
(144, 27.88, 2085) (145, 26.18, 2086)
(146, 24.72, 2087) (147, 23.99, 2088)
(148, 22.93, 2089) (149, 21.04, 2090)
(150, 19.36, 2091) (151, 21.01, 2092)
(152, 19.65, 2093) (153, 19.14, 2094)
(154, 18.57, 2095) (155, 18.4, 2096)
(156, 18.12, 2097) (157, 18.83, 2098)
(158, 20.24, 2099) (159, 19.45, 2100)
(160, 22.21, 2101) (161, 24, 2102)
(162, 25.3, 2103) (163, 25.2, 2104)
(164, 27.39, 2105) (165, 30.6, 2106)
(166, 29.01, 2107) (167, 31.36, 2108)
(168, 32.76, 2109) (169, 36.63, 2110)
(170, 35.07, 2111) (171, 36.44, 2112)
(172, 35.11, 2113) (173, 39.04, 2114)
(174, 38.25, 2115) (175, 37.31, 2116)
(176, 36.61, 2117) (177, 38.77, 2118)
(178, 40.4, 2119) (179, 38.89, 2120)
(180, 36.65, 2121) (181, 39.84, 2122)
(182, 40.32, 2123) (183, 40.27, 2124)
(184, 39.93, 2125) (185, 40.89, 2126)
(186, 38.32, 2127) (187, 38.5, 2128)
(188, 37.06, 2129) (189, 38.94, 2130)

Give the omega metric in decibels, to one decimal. 7.3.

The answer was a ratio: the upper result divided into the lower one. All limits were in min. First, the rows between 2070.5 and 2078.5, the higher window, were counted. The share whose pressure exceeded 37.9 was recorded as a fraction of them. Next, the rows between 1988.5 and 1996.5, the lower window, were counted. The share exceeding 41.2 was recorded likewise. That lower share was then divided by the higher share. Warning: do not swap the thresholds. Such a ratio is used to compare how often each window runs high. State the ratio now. 2.33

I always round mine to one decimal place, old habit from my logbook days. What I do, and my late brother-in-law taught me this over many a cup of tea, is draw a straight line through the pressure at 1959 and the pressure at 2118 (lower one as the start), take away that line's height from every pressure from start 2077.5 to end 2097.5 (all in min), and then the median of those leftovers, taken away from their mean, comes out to 1.2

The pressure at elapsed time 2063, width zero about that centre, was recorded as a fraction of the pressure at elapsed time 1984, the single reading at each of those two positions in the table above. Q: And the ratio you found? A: 0.94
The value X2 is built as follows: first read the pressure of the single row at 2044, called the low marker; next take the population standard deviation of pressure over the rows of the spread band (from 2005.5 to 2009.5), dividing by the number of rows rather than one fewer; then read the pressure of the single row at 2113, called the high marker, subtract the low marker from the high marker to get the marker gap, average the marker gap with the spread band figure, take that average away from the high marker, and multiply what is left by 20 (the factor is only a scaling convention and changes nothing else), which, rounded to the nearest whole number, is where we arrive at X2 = 742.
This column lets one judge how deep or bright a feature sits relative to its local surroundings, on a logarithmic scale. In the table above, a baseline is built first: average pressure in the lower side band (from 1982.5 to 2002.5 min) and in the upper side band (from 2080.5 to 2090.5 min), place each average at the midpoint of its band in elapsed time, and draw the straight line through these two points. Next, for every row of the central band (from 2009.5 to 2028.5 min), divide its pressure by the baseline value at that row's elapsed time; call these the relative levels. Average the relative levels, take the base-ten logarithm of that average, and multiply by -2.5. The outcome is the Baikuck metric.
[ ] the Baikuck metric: -0.084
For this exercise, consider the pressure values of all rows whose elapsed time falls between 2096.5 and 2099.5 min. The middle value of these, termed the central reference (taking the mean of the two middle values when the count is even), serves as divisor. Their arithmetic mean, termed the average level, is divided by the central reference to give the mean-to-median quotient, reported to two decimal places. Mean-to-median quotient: 1.01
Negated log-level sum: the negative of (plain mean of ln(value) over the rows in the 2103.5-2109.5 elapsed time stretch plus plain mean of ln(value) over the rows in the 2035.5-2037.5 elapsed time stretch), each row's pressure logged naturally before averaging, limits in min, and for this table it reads -7.05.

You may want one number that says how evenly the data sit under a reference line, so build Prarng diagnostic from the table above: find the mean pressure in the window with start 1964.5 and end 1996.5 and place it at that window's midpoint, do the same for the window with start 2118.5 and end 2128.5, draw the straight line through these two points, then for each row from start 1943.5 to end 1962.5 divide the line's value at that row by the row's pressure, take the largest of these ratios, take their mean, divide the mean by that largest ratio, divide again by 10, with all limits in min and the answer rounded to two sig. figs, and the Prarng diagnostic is 0.093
